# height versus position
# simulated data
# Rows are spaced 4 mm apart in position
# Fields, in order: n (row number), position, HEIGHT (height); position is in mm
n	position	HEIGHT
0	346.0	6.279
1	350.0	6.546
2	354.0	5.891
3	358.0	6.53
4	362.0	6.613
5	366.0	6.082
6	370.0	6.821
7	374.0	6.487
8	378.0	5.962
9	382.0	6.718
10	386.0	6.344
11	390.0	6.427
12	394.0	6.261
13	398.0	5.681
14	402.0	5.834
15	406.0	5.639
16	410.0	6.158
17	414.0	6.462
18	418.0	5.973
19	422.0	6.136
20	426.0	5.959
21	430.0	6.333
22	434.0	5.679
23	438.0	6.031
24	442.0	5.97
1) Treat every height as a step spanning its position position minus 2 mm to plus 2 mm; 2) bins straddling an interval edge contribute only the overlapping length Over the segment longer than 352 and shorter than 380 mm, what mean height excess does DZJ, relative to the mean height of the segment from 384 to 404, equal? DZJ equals 0.23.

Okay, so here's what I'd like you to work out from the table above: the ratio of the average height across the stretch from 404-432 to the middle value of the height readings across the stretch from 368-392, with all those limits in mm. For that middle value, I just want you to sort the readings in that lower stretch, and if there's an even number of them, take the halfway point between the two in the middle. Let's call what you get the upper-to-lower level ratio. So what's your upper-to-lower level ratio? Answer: 0.944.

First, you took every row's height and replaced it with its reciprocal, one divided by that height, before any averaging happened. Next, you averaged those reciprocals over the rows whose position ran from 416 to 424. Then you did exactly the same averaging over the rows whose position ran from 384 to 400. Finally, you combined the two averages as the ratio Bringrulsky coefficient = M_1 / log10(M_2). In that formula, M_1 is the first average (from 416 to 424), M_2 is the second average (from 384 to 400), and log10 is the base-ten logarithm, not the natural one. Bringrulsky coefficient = -0.209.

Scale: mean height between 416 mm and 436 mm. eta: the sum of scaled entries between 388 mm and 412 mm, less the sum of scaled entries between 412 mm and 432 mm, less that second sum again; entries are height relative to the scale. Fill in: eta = -4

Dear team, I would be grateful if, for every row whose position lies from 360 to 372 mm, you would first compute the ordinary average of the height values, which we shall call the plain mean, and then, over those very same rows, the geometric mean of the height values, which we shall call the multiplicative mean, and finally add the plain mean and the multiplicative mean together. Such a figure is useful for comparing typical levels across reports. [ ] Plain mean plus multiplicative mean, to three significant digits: 13.0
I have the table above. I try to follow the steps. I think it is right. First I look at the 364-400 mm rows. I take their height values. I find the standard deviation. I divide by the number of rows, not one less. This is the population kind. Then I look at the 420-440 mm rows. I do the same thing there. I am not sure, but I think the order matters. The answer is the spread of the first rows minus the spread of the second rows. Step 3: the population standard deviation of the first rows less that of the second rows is 0.13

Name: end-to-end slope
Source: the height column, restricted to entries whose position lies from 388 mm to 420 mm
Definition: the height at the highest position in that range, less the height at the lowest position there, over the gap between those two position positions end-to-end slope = -0.016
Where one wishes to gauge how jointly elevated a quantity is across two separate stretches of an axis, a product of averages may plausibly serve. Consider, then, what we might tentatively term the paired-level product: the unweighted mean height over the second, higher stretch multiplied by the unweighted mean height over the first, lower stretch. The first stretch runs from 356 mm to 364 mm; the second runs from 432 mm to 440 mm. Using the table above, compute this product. 38.5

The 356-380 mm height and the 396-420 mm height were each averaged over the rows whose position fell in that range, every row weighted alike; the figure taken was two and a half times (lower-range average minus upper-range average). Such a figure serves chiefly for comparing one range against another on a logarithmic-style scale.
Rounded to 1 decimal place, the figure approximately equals 1.1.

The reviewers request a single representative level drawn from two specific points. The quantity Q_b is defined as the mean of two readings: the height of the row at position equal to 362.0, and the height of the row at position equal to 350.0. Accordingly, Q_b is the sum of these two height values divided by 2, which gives 6.58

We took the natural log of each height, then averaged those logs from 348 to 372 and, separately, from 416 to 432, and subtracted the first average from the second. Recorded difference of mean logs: -0.049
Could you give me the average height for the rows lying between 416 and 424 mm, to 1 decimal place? 6.1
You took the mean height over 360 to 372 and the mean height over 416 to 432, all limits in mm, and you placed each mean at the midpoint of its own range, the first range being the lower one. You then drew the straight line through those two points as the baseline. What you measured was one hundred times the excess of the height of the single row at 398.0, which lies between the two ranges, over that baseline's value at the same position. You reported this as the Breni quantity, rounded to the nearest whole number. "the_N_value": -60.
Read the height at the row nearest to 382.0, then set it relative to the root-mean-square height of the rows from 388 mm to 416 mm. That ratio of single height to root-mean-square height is 1.11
